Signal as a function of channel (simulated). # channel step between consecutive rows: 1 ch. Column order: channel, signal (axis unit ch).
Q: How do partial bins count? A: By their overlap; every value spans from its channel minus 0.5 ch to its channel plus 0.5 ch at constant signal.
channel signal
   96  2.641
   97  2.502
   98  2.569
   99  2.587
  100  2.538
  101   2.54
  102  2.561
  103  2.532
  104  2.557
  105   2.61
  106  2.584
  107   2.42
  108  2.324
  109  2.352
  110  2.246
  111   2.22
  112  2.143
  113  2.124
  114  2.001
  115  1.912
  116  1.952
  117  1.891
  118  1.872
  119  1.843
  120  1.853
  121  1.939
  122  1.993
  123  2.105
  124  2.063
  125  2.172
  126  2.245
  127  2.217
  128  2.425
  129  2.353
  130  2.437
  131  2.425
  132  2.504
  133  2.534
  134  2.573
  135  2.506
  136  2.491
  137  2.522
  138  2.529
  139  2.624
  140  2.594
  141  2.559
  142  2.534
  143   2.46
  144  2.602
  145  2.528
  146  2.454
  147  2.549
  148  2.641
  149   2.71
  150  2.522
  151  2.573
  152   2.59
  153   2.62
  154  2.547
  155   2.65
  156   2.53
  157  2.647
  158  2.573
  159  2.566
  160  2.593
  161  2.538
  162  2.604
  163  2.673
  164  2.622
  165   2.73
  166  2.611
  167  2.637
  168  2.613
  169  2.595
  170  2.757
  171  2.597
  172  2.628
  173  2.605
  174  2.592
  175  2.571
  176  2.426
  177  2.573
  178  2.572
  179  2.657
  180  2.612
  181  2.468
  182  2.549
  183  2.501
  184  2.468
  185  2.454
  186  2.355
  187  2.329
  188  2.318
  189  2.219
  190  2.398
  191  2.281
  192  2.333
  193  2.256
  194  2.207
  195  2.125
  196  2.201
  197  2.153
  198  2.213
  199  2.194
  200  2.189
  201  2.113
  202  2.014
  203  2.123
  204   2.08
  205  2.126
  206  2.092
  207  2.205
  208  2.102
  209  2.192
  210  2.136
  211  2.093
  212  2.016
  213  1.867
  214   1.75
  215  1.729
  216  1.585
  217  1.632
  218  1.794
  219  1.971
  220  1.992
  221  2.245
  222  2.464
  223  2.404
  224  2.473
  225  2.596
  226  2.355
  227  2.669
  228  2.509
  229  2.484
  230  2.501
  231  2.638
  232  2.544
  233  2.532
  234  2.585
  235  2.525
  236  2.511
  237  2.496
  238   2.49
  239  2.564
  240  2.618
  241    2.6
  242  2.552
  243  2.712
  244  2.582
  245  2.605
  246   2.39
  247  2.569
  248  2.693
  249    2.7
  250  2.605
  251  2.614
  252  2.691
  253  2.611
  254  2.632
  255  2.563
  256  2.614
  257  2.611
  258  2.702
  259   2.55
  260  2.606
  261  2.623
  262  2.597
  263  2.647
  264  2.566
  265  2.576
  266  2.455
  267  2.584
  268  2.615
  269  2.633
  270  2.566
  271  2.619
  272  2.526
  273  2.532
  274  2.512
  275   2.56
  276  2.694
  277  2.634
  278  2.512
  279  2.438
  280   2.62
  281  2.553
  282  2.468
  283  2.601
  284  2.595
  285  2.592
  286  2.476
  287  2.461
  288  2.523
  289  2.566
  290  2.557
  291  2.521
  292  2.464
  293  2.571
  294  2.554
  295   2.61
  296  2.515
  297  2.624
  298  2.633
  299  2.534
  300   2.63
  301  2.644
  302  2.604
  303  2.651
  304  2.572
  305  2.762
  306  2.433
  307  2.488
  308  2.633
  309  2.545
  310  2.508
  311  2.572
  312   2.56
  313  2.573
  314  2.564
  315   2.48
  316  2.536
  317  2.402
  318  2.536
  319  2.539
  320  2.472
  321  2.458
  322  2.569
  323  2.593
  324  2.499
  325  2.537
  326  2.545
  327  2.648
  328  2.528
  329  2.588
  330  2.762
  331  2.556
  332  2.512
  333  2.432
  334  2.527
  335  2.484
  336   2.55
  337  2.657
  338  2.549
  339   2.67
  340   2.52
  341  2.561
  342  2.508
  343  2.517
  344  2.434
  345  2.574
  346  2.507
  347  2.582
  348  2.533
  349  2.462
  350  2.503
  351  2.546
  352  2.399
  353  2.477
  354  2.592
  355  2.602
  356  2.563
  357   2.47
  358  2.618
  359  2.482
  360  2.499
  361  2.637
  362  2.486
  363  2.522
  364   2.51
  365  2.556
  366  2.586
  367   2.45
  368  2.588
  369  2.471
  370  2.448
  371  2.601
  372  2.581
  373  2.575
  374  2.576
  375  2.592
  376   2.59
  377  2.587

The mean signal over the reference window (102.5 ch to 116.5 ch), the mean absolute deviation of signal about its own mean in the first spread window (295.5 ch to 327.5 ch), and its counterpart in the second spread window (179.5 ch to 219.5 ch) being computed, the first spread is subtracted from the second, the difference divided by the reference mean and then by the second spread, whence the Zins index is 0.30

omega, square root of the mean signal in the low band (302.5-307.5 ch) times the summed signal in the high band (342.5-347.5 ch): 5.7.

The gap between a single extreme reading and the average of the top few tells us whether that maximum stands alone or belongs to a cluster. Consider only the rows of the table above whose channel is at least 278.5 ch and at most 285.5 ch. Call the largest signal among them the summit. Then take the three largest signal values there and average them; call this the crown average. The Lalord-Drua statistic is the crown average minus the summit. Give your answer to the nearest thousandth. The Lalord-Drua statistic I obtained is -0.015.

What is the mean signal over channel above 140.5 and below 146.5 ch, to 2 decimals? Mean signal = 2.52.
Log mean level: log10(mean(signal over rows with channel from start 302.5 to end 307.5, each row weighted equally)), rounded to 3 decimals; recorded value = 0.412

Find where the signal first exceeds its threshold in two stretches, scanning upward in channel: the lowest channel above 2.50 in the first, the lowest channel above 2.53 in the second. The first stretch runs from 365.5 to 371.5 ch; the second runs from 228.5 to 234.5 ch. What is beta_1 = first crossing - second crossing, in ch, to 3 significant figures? 135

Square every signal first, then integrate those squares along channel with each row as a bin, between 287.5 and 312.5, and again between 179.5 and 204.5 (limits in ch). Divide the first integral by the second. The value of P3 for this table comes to 1.26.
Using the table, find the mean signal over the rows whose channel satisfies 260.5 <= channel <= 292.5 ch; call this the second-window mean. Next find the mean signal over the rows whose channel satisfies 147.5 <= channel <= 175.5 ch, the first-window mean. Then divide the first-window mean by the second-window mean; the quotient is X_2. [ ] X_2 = 1.02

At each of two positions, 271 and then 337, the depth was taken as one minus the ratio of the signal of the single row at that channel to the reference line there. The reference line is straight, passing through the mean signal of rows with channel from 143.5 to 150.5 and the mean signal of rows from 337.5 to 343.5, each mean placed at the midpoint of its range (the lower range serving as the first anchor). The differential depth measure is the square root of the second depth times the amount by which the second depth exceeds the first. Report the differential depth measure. 0.026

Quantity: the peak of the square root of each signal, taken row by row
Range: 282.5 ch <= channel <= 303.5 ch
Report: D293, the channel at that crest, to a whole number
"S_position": 303 ch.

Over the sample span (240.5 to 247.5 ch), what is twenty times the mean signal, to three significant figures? 51.5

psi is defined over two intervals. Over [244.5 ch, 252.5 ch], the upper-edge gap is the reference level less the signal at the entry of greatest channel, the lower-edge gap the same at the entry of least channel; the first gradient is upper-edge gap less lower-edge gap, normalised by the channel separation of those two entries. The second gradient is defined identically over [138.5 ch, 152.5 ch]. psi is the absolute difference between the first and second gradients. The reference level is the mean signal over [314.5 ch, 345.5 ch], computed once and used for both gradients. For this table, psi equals 0.015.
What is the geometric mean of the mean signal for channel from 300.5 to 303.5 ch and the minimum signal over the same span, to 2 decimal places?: 2.62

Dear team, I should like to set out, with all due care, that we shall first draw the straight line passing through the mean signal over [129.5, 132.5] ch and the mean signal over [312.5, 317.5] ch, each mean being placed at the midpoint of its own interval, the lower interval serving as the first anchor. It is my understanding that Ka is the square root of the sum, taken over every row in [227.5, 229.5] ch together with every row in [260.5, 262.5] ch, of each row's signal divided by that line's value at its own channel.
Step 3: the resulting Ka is 2.03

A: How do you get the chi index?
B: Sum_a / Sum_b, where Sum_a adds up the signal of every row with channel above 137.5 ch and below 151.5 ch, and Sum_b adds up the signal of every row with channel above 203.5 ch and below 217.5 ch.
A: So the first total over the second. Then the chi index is 1.30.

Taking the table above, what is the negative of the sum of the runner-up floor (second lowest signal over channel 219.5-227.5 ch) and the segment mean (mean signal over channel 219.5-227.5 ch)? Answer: -4.64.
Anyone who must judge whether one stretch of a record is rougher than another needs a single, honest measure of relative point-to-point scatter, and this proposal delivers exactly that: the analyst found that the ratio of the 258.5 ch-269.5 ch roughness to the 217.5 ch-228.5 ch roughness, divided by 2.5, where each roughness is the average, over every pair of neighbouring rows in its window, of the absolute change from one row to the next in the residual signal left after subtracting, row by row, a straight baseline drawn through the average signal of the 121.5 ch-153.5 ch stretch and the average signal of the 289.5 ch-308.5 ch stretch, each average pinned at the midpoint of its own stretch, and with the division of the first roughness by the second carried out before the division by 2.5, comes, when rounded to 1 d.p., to 0.1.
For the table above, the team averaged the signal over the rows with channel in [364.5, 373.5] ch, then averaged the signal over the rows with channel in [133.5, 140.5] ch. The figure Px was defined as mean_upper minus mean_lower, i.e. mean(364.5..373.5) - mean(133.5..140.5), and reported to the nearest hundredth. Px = -0.01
